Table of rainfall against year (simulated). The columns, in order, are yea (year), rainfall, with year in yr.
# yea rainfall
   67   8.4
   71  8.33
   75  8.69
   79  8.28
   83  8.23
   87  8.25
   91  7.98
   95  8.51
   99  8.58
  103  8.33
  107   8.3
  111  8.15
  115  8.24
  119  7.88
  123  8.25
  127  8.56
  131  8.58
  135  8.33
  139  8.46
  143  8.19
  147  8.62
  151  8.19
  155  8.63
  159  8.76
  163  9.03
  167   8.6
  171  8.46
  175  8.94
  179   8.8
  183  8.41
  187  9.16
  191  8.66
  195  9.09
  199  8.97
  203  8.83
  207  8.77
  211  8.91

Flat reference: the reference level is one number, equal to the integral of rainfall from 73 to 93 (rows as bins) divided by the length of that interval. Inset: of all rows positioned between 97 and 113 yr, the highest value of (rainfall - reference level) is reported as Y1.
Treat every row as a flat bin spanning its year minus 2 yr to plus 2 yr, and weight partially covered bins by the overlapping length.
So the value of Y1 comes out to 0.3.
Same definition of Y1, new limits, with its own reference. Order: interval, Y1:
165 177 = 0.7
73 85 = 0.4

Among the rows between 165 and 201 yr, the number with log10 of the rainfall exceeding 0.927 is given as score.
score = 8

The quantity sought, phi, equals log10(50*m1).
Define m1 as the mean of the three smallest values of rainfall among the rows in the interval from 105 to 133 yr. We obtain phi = 2.61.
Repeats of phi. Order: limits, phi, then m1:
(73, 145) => 2.60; 8.00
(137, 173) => 2.62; 8.28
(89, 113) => 2.61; 8.14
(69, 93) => 2.61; 8.15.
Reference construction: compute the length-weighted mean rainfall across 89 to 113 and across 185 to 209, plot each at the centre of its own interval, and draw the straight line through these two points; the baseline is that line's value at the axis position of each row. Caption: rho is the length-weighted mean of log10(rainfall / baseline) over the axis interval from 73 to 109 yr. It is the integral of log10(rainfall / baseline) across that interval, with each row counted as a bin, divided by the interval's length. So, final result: 0.0054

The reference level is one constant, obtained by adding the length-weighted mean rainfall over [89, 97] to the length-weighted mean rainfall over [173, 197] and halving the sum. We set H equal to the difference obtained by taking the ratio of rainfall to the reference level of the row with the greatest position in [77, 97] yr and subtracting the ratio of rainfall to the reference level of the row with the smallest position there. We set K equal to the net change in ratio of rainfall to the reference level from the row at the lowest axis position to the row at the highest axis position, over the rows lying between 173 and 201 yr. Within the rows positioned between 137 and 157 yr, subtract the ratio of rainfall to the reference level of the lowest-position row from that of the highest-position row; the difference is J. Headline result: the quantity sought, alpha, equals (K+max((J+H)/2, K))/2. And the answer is 0.013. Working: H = 0.03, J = 0.02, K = 0.00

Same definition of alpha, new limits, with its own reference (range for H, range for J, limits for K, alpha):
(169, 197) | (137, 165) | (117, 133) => 0.082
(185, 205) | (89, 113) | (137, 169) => 0.016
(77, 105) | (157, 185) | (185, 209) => -0.032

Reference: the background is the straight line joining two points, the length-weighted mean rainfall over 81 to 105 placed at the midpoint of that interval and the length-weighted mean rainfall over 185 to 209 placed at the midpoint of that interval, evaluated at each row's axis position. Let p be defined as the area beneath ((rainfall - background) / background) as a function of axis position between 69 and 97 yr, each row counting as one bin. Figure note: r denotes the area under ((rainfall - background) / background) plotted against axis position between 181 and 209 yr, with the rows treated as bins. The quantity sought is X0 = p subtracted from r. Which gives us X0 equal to -0.4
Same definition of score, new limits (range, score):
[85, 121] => 2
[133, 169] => 6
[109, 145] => 3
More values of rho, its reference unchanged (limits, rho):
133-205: -0.0033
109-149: -0.0083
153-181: 0.0010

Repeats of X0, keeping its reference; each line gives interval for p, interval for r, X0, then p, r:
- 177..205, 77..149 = -0.8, -0.10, -0.94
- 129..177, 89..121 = 0.0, -0.52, -0.52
